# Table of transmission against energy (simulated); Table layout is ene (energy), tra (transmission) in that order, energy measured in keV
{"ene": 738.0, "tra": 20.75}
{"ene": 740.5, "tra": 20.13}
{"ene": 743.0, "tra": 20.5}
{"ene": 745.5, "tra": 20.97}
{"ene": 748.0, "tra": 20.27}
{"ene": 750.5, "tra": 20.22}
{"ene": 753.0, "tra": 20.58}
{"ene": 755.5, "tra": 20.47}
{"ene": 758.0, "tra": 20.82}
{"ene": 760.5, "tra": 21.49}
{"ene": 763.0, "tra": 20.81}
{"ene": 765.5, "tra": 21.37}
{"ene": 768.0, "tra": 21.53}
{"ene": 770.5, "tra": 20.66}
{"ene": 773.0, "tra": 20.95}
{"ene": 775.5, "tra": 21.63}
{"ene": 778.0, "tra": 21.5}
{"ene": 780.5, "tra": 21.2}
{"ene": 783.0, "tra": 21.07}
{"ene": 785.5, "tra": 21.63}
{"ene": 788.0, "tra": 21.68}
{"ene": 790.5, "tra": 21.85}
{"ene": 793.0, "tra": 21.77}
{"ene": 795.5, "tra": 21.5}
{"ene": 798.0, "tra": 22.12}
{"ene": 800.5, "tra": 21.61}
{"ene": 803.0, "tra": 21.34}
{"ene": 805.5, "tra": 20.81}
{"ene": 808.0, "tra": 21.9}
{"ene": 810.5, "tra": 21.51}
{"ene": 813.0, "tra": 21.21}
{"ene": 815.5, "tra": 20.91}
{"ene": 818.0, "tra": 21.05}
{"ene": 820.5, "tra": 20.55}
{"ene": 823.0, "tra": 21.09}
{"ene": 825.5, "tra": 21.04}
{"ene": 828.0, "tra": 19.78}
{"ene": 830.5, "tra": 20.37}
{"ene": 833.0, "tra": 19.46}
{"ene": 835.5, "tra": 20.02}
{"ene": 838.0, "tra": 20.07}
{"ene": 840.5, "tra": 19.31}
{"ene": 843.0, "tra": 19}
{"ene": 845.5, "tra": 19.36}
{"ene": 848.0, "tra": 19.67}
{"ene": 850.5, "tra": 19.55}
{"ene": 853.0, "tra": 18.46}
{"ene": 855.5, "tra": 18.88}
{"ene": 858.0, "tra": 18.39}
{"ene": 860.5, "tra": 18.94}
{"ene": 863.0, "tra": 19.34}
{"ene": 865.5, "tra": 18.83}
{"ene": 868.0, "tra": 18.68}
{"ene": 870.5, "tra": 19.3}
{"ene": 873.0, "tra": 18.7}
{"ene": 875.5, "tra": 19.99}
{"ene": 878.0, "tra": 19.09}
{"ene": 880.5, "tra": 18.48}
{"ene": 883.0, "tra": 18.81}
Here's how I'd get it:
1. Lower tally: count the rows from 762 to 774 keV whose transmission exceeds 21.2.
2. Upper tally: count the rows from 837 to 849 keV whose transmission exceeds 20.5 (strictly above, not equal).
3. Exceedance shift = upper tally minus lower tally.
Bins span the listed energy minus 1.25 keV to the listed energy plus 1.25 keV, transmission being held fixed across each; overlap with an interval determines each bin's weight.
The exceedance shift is -2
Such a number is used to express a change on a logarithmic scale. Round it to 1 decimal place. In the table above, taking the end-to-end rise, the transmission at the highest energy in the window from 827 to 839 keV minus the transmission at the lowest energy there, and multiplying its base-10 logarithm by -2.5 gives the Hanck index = 1.3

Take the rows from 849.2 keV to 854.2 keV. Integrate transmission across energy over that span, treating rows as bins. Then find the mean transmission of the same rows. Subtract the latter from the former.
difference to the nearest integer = 76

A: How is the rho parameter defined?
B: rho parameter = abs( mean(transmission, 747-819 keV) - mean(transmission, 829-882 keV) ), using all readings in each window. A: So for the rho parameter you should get 2.0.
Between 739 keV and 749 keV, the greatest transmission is 20.97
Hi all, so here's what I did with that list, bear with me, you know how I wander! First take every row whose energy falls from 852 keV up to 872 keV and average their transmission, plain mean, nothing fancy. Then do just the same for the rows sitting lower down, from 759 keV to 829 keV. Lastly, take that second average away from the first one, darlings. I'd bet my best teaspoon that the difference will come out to -2.4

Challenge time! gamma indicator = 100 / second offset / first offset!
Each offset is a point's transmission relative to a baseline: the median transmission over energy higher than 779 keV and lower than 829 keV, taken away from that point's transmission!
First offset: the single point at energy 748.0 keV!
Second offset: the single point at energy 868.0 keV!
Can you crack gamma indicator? 38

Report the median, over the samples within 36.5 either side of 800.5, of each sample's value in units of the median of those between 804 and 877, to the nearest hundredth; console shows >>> 1.08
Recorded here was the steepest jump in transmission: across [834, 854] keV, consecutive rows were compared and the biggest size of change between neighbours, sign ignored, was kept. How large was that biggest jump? 1.09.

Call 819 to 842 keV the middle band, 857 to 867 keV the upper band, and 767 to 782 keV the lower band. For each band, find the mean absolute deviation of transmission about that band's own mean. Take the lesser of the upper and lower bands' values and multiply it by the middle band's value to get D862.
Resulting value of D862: 0.135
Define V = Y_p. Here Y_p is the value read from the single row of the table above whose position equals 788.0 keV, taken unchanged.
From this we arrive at 21.68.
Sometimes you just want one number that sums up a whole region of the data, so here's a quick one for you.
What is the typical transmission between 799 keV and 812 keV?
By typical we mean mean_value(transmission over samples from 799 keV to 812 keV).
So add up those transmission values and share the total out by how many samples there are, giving 21.4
